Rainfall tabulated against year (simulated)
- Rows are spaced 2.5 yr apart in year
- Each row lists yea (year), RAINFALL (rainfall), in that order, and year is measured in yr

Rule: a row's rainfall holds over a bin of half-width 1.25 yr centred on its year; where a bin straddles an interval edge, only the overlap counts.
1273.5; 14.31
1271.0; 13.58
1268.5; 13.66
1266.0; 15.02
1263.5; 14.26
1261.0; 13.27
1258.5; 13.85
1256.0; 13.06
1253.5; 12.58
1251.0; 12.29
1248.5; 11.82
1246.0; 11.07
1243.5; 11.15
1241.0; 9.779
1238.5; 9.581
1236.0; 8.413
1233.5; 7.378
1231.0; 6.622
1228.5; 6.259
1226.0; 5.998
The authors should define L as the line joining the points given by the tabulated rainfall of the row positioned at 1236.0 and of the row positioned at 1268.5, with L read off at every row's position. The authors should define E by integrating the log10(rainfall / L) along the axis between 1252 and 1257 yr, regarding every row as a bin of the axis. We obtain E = 0.25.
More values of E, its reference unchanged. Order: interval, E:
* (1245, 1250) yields 0.25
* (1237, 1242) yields 0.15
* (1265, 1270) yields 0.12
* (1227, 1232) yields -0.30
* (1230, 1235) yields -0.22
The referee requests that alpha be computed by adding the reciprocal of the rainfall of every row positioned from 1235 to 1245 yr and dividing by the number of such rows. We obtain 0.10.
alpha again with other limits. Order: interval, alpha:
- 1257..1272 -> 0.07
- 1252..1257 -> 0.08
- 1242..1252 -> 0.09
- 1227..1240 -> 0.13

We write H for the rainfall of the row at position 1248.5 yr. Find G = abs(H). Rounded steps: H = 11.82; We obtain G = 11.8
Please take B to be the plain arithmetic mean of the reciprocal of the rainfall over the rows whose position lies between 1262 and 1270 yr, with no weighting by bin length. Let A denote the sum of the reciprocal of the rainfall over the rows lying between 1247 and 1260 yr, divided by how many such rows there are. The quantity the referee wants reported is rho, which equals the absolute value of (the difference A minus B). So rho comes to 0.01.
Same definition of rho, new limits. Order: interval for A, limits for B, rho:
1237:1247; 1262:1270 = 0.03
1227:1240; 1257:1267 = 0.06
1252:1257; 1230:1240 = 0.05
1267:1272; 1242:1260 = 0.01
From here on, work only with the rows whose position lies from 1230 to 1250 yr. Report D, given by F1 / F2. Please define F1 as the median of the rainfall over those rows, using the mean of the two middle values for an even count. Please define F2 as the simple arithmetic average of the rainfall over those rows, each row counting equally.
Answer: 1.02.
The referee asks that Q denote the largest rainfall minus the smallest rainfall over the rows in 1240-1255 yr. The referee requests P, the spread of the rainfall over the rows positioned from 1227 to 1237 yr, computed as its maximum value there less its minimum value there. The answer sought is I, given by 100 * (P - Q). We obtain -65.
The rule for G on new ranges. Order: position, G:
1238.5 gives 9.6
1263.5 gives 14.3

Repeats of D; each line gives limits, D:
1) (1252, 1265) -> 0.99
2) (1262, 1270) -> 1.00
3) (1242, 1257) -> 1.01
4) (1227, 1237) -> 0.98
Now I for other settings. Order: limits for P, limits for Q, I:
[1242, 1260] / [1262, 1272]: 134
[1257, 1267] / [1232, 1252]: -316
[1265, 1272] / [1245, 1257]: -55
